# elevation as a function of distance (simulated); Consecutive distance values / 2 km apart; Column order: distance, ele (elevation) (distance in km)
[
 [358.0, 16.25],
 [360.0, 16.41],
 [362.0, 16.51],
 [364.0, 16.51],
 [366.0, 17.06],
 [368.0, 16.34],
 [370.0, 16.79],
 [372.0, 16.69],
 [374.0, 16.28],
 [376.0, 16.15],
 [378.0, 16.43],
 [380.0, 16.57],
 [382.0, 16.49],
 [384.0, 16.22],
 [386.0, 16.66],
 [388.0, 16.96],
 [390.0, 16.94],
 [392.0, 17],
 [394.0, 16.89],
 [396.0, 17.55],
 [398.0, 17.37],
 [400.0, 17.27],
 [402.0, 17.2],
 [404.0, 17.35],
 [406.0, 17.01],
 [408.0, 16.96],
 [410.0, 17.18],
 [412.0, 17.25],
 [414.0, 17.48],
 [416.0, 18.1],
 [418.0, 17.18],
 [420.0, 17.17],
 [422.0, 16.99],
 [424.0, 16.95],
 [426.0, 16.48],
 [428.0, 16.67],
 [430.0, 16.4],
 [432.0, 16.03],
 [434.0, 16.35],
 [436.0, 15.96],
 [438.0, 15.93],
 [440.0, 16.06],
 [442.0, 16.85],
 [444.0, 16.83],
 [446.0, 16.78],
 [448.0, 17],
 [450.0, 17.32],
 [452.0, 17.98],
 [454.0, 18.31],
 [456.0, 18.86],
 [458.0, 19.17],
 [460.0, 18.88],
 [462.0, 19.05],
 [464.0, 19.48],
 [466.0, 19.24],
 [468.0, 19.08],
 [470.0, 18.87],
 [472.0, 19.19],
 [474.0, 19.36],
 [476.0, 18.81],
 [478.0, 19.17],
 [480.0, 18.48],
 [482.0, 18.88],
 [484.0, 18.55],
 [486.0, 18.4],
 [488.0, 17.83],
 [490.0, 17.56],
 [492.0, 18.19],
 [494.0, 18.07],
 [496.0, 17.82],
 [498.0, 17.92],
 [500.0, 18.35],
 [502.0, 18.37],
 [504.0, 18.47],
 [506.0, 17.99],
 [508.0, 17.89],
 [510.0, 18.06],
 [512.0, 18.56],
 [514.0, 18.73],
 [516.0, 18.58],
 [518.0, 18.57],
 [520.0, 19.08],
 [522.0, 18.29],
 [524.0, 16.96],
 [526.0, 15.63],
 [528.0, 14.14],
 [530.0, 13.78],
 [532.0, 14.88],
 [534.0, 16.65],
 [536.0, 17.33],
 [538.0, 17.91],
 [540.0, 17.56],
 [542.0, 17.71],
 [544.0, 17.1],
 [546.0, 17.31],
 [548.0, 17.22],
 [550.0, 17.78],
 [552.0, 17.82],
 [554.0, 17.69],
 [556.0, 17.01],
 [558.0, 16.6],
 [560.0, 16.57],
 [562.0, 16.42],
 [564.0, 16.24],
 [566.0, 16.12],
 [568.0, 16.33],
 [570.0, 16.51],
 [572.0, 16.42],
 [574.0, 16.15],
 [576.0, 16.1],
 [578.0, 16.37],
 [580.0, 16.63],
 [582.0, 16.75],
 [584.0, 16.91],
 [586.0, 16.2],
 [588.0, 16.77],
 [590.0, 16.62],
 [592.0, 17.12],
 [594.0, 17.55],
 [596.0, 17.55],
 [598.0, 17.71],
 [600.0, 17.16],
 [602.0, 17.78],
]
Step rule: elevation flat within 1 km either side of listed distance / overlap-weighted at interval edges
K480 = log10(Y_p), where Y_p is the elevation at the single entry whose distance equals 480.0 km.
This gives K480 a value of 1.27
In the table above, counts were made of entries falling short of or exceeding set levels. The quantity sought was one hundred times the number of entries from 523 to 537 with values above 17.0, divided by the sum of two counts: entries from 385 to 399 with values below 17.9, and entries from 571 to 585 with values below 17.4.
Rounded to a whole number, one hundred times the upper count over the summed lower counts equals 7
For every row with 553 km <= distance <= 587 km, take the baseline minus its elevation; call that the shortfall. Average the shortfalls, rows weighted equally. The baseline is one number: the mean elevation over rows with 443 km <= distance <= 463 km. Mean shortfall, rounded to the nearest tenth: 1.5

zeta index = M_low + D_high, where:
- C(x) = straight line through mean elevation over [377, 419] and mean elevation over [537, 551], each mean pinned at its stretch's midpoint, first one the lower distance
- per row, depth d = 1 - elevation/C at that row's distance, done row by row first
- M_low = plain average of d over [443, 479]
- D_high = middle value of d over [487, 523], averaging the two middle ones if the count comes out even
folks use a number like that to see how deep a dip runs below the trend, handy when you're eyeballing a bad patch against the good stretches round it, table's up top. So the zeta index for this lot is -0.12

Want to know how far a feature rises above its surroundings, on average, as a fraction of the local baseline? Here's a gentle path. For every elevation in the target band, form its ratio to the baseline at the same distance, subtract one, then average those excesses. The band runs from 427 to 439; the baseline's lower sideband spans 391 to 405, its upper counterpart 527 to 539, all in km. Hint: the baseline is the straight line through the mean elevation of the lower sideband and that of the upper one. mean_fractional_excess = -0.038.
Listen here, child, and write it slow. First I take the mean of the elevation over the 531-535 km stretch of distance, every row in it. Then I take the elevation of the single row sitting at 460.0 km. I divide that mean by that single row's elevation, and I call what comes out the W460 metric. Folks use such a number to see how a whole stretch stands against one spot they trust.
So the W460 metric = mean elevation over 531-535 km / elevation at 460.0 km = 0.84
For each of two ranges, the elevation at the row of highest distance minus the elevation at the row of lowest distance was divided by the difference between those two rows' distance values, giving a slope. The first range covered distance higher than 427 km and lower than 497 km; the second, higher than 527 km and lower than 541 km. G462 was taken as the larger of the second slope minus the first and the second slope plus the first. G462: 0.30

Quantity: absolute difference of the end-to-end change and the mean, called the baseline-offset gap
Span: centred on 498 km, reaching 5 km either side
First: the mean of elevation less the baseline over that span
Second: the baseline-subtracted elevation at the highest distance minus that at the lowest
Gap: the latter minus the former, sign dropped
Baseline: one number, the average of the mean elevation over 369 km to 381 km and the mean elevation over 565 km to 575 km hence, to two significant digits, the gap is 1.4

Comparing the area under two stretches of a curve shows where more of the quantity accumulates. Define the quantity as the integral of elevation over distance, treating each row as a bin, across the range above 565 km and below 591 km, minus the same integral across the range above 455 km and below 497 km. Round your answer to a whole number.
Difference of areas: -358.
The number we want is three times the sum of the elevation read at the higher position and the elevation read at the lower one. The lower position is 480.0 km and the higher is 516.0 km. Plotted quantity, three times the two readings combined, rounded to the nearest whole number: 111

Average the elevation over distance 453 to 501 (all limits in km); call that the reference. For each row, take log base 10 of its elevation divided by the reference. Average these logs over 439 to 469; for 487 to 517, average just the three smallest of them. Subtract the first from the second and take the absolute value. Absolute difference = 0.007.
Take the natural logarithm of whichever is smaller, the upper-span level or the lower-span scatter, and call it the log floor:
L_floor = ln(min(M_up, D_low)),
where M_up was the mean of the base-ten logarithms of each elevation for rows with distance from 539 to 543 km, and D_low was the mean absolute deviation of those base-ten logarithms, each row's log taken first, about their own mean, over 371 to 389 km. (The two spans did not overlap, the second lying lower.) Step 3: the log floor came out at -5.25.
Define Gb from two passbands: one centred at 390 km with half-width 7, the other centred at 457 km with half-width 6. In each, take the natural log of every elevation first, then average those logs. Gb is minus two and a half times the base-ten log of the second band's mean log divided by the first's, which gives -0.039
